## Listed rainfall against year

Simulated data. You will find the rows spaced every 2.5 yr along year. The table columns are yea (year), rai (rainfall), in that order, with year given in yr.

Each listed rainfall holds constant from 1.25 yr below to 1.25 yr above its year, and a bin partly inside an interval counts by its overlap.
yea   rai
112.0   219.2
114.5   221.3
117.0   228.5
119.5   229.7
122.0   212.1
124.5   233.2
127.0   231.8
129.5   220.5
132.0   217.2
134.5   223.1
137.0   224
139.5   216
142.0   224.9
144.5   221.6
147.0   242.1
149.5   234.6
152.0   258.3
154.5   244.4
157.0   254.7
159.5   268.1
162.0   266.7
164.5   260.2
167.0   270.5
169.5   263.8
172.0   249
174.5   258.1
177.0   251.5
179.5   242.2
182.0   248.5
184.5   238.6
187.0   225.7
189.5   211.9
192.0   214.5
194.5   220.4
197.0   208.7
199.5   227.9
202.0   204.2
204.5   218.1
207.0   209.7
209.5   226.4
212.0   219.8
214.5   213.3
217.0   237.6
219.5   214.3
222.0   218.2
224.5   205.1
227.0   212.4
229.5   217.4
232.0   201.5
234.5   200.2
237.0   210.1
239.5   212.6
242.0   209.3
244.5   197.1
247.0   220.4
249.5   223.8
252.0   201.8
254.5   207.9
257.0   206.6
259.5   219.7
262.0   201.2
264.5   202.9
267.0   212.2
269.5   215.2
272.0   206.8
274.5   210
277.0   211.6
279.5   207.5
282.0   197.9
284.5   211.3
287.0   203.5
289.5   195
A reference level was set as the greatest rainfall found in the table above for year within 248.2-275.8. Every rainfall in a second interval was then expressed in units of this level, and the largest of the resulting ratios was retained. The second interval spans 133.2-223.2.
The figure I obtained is 1.21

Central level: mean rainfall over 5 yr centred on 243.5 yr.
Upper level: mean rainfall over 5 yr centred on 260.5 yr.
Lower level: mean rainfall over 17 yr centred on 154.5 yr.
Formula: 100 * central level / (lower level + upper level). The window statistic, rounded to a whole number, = 44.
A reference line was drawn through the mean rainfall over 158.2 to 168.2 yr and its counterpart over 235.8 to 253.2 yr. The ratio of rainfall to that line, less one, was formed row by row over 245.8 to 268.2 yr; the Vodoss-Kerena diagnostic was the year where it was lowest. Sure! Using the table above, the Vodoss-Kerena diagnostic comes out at 252.0 yr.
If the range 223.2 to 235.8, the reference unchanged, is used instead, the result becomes 224.5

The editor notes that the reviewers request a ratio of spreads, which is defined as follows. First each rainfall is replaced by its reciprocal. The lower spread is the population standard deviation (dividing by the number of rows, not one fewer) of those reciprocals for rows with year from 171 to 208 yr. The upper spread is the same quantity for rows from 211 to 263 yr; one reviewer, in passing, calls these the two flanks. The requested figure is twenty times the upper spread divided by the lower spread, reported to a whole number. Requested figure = 12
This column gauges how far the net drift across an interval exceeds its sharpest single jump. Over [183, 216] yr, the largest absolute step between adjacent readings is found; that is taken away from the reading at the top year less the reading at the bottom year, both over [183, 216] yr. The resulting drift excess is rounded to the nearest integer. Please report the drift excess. -49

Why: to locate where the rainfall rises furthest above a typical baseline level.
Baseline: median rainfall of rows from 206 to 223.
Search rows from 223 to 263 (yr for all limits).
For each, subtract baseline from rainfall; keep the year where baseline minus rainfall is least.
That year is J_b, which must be 249.5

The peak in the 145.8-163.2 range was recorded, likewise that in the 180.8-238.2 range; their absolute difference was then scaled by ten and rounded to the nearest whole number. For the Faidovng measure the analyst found 196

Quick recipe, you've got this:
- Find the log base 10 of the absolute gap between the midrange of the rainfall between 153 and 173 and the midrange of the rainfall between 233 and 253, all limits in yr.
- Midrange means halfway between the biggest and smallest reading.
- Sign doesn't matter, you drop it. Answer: 1.7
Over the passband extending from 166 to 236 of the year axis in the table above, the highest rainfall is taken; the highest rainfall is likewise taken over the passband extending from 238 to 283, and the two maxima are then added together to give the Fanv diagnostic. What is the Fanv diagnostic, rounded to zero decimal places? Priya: 494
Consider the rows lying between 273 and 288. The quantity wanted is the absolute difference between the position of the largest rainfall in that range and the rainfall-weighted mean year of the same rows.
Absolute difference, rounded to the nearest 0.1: 3.7 yr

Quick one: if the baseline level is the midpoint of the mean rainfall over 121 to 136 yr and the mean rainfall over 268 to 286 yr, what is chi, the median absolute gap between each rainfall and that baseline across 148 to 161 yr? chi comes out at 39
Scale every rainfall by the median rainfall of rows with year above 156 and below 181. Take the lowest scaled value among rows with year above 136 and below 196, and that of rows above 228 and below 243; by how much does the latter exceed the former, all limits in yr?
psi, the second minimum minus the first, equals -0.045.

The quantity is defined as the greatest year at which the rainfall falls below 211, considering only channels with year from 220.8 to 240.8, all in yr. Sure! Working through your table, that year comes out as 237.0 yr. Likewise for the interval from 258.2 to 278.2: 274.5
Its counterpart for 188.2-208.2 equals 207.0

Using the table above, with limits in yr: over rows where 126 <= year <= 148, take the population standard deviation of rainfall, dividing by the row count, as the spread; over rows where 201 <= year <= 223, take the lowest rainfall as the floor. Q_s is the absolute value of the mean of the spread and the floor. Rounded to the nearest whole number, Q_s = 106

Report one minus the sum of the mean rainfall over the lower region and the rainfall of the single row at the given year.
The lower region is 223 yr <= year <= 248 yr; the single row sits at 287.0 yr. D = -411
